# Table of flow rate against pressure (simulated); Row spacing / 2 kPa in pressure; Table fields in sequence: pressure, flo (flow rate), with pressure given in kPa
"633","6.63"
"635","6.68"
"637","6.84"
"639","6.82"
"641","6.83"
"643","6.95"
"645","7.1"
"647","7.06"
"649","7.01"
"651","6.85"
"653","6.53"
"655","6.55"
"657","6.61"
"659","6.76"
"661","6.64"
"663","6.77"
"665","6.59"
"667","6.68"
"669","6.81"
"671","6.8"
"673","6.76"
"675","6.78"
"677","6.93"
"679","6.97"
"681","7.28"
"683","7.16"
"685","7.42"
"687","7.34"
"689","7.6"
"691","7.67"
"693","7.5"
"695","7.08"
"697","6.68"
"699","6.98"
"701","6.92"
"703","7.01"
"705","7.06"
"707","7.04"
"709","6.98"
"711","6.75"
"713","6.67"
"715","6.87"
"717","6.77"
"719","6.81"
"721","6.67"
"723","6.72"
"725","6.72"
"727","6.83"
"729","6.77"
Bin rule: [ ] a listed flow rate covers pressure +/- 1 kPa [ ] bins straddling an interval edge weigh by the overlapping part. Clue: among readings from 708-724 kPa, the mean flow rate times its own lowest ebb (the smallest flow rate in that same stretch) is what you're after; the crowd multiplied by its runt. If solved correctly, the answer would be 45.2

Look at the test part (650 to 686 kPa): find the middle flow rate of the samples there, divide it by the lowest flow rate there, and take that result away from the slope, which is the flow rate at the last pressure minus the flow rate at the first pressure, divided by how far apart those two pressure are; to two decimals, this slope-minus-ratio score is -1.02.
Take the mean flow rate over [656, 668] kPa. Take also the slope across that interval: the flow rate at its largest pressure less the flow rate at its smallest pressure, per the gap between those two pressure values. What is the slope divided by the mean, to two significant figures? 0.0010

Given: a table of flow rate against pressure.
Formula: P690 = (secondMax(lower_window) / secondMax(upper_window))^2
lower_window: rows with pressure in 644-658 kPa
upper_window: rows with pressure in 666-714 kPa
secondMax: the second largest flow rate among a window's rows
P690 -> 0.86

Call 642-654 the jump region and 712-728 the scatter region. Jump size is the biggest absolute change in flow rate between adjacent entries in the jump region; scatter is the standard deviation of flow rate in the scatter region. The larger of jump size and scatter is 0.320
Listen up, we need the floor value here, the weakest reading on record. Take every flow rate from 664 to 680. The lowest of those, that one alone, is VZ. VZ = 6.59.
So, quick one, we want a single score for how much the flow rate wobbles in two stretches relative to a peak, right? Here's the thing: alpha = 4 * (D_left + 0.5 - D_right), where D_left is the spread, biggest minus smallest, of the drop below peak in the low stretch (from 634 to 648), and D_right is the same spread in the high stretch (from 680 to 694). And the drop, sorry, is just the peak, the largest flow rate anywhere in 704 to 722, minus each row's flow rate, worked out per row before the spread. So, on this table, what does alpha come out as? 1.64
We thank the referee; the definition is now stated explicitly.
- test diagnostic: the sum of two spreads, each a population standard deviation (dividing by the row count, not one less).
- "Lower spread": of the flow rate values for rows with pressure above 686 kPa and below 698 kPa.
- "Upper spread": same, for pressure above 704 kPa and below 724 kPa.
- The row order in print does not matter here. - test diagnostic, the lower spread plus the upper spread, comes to 0.48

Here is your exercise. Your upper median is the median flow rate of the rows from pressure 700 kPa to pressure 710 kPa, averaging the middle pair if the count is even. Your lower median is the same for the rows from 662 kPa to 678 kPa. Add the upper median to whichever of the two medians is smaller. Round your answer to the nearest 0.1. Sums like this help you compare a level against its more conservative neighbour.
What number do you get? 13.8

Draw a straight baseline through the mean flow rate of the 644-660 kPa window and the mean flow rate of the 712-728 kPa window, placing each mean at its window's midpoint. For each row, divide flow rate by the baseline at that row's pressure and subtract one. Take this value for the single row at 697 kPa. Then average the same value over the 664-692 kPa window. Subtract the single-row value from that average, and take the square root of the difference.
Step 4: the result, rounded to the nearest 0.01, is 0.23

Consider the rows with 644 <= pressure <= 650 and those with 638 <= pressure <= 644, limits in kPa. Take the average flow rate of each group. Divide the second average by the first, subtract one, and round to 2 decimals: -0.03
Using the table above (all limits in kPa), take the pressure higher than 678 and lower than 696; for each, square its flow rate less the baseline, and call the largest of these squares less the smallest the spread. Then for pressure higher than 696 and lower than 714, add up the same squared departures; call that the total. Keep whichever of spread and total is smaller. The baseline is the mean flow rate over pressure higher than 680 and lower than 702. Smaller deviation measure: 0.18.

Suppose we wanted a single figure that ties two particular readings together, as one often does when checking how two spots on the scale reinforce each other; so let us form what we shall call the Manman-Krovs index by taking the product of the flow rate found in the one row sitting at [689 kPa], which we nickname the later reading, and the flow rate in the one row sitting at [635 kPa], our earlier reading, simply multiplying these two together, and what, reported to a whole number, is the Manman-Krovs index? 51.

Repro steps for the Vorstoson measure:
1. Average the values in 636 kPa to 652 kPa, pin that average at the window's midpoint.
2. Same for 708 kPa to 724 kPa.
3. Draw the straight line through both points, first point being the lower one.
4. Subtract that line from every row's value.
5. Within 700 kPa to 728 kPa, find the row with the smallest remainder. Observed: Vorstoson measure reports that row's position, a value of 713 kPa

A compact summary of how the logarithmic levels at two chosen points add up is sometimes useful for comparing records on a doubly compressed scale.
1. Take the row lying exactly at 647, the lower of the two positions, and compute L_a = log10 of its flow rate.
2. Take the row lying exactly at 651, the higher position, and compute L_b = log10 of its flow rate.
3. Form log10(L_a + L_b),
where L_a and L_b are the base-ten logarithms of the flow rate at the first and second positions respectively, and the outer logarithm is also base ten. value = 0.226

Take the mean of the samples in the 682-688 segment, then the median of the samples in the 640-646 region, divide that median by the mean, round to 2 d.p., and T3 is 0.95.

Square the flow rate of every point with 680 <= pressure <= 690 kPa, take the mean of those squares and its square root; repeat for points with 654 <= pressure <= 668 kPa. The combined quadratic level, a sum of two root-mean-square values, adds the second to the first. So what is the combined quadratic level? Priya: 14.0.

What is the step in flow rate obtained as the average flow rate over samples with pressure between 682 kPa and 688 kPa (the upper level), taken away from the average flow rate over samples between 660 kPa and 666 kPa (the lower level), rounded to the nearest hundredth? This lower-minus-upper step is -0.64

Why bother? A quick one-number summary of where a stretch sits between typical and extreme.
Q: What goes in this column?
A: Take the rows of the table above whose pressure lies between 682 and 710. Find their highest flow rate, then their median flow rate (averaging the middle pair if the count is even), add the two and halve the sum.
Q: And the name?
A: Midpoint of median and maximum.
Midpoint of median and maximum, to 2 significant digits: 7.4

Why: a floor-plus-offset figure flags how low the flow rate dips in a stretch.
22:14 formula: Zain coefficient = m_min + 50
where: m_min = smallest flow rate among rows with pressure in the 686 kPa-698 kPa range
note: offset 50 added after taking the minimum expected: 56.7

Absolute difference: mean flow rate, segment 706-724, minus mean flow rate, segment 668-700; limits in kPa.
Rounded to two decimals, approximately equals 0.30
